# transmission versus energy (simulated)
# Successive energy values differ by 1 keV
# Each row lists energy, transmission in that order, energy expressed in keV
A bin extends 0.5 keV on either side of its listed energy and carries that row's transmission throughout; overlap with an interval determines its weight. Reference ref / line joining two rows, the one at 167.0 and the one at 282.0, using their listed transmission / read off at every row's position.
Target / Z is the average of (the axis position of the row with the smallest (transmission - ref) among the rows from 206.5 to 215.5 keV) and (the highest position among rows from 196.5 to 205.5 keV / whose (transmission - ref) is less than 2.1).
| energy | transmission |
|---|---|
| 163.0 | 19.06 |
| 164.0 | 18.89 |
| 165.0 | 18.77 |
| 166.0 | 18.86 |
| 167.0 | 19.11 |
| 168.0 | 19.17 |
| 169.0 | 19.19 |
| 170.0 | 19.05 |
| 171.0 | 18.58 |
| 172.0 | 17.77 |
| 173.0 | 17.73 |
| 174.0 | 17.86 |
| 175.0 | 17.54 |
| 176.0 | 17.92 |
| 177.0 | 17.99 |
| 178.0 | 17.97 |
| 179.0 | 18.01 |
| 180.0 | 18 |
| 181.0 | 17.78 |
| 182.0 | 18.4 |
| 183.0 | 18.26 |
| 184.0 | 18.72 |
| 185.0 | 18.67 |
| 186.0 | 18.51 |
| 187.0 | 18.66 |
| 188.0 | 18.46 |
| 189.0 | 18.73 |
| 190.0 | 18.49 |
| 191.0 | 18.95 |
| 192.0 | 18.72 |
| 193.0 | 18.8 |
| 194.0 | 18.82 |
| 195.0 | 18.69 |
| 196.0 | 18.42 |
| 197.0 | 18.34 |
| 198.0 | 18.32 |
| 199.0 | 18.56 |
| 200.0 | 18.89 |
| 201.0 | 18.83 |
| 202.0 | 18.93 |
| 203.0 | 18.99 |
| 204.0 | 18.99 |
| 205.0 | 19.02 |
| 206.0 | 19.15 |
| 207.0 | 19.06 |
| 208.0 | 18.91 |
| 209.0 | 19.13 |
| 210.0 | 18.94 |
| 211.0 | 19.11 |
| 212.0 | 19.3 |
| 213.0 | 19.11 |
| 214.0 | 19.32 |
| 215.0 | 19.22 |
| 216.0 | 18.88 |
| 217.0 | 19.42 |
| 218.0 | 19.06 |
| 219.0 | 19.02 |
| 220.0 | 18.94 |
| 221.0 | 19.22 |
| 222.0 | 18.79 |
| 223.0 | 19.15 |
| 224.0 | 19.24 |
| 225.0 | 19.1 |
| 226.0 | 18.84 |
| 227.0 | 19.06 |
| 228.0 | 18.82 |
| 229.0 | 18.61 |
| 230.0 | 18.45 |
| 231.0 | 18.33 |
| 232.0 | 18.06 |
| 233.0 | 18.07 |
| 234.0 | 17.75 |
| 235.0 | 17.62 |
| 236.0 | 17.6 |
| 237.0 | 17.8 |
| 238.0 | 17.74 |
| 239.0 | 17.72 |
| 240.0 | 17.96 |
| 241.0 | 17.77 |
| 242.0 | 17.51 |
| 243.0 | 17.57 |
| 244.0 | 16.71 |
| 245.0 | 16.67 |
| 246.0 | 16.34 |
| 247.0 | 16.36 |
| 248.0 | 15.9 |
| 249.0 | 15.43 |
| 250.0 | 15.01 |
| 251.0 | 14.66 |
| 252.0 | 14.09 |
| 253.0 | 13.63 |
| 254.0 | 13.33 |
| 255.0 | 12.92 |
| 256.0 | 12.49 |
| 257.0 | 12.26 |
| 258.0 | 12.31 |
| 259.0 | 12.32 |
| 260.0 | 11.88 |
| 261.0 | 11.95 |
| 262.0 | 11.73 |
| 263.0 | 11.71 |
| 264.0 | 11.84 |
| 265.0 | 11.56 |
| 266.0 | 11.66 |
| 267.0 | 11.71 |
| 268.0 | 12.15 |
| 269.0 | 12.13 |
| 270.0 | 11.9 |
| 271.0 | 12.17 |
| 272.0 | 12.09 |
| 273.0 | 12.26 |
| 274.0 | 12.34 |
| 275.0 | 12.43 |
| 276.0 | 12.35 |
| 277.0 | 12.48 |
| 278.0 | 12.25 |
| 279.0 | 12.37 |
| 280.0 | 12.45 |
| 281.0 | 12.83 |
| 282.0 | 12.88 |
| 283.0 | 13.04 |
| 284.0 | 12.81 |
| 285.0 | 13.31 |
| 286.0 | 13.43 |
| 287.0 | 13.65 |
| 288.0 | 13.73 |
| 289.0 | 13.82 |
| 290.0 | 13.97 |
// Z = 206.5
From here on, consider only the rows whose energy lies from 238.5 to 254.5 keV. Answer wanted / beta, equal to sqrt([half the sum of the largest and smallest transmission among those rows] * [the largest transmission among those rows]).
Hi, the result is 16.8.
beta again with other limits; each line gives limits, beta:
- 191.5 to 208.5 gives 18.9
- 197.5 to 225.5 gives 19.1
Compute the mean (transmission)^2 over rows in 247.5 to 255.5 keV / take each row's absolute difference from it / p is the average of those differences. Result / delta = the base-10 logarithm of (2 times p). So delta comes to 1.70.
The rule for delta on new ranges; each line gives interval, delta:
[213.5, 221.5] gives 1.09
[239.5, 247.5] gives 1.61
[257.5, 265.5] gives 1.00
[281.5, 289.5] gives 1.24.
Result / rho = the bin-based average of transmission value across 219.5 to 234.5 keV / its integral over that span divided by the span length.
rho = 18.7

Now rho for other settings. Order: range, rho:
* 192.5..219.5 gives 18.9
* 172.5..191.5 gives 18.2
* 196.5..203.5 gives 18.7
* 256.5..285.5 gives 12.2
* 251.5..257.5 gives 13.1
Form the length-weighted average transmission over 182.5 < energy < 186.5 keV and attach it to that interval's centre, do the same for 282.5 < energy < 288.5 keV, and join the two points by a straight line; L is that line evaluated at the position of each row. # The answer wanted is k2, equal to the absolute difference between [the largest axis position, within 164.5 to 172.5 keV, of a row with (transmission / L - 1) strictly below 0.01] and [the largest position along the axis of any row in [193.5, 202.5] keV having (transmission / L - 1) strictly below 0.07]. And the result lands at 29 keV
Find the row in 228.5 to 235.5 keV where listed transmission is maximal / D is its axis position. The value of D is 229.0 keV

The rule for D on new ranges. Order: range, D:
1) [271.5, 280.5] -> 277.0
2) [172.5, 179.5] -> 179.0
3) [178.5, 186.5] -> 184.0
